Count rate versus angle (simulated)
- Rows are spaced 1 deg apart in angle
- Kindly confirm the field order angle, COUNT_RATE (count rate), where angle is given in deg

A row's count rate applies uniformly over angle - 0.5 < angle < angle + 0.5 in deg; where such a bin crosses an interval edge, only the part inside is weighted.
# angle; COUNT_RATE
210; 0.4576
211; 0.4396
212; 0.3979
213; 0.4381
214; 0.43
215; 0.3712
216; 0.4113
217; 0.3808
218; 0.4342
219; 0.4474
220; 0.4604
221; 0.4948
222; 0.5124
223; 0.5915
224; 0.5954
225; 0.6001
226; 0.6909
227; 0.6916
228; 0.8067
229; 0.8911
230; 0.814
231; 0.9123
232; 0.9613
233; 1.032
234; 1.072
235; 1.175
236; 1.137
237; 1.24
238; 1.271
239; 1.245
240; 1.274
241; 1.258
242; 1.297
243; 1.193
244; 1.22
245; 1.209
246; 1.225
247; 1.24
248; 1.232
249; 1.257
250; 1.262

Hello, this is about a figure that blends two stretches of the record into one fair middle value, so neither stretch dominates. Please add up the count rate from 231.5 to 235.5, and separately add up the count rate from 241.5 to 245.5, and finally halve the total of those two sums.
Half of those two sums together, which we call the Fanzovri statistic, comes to 4.6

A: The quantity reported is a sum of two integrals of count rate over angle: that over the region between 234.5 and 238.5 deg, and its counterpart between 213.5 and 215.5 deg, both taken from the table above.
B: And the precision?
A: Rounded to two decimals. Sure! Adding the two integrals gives 5.62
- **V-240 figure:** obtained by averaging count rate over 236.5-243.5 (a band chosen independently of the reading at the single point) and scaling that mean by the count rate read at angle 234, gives 1.3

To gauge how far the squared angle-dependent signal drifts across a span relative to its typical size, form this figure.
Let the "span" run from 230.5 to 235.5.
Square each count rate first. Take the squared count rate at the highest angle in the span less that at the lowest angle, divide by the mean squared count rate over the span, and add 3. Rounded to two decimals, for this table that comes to 3.51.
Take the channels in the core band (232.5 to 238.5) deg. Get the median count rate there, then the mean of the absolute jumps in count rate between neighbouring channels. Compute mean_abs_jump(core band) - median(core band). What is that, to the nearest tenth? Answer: -1.1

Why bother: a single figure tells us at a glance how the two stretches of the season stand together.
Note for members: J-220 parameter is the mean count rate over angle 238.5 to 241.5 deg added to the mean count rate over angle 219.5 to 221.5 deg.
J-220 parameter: 1.7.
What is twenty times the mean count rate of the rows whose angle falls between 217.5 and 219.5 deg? 9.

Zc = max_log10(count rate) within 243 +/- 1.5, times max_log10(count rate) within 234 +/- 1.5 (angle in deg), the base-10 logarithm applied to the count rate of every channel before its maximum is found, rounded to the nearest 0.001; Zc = 0.008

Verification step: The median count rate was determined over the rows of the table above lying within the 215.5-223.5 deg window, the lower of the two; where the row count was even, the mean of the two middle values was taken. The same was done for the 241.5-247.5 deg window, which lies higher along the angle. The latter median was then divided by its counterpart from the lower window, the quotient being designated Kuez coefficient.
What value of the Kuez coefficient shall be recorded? 2.69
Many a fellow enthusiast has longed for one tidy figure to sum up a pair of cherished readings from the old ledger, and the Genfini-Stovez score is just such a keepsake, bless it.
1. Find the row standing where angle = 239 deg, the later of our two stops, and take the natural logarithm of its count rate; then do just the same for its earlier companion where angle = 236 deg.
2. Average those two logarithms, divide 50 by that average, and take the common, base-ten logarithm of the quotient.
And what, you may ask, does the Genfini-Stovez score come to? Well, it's 2.46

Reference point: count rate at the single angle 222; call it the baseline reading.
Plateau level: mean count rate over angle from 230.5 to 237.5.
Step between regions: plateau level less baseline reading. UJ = 0.56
